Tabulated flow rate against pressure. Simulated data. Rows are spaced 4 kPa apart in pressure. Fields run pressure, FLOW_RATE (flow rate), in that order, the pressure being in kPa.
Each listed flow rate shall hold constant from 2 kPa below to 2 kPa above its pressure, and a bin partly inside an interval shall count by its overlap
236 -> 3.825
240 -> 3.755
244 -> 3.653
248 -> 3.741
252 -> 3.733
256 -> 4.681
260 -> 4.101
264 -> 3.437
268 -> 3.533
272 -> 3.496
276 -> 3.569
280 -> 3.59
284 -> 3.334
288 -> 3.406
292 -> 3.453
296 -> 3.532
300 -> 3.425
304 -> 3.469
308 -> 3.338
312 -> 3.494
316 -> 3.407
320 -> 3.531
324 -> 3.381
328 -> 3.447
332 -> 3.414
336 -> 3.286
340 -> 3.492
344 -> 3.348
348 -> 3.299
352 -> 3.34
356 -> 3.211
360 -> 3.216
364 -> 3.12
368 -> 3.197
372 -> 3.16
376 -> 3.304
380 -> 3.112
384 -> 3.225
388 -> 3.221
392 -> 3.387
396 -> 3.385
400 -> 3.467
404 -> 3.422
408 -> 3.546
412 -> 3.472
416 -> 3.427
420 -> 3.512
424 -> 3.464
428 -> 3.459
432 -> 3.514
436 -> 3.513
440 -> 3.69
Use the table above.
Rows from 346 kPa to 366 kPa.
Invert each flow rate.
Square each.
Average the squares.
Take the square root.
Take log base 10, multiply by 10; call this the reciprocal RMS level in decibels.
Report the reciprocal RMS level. -5.10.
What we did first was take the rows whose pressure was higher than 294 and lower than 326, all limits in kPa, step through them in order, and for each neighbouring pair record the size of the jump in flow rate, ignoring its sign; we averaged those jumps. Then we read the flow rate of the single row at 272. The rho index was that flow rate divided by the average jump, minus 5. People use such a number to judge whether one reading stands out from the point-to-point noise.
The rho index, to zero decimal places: 26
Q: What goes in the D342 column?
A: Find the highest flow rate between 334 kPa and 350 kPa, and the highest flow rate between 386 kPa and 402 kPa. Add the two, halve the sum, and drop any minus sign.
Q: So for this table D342 3.48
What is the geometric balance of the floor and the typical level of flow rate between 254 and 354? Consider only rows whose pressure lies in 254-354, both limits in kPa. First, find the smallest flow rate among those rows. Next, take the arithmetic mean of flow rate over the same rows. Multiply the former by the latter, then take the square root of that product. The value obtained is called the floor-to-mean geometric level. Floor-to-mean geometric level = 3.40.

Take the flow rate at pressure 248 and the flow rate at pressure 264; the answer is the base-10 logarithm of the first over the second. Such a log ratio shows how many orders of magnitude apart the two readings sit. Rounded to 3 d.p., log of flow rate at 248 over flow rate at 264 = 0.037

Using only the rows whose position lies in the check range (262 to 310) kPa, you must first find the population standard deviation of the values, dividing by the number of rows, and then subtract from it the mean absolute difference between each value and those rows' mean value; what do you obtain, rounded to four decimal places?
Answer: 0.0132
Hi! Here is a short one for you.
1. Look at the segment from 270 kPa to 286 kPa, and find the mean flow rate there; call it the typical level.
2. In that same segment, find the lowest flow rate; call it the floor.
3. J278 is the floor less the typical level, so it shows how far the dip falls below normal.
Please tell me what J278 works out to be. -0.163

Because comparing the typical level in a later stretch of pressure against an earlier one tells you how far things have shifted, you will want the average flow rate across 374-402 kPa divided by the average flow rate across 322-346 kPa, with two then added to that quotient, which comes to 2.97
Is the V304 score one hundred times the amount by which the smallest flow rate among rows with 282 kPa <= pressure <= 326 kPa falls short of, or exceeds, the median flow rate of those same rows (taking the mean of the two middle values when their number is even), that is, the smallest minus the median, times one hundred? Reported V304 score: -9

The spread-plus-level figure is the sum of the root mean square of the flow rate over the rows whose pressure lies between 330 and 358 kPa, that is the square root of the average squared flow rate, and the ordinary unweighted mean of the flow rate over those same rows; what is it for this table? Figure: 6.68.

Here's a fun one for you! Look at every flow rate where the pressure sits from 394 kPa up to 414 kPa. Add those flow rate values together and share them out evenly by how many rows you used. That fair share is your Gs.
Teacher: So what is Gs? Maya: 3.46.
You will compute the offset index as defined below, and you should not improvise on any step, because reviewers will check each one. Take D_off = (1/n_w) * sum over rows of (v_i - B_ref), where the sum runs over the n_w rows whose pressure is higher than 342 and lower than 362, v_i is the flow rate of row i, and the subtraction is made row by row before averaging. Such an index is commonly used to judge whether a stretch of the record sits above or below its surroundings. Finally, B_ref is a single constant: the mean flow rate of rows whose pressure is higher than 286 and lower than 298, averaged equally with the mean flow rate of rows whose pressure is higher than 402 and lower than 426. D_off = -0.19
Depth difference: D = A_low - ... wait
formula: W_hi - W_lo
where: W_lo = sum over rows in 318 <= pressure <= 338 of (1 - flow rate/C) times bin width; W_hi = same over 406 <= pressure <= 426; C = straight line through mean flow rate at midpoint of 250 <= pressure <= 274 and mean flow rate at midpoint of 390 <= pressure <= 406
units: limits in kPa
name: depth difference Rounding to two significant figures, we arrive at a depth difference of -1.9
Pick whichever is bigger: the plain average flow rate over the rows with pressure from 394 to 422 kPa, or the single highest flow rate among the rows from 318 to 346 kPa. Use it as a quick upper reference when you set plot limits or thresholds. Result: 3.53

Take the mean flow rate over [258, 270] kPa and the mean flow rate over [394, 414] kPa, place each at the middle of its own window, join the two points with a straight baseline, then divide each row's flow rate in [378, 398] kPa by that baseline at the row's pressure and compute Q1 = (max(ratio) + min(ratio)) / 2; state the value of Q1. 0.93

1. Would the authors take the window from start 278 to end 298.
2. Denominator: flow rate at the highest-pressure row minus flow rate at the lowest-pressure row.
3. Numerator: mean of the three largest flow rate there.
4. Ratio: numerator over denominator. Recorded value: -61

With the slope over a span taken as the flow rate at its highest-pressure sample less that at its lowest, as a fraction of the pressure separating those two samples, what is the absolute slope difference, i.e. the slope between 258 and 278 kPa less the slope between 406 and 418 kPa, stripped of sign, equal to 0.018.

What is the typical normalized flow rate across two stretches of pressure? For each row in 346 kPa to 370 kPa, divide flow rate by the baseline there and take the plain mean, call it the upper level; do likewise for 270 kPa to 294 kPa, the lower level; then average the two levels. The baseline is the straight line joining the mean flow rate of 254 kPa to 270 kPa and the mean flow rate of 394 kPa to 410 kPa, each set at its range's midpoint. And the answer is 0.897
